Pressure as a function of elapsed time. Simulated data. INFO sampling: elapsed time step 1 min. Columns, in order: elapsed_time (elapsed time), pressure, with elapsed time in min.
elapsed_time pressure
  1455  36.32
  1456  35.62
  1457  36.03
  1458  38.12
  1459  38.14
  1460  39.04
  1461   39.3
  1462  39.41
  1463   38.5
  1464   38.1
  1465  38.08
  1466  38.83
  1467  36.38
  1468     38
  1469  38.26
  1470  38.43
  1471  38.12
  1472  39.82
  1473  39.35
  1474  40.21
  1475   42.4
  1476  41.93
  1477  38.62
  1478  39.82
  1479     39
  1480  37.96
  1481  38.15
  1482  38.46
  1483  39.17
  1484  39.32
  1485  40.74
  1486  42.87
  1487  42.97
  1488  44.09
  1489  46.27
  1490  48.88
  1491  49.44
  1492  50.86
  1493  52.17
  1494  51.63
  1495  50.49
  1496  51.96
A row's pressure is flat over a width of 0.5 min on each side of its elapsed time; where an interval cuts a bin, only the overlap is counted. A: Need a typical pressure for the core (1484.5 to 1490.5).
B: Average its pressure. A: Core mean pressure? 44.3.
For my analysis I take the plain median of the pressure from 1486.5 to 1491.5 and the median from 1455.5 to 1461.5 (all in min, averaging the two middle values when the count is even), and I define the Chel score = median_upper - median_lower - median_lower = -30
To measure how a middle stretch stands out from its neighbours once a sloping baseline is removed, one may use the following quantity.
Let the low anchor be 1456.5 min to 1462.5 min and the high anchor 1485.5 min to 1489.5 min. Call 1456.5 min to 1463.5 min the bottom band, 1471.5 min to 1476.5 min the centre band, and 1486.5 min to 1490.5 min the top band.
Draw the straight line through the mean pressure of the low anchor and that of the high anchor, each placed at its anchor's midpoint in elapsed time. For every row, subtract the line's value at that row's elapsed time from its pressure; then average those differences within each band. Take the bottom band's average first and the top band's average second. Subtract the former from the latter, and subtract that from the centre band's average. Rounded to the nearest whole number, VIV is -2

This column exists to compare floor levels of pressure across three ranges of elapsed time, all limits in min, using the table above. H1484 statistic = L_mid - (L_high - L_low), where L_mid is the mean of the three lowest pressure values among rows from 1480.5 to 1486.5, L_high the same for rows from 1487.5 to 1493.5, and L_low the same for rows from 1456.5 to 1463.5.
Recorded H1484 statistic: 30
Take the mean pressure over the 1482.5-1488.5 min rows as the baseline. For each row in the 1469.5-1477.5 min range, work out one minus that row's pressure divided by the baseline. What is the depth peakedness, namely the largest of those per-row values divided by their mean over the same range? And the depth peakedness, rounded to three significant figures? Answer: 2.04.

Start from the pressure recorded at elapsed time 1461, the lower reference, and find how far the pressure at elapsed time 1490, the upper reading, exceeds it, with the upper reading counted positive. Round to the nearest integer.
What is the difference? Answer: 10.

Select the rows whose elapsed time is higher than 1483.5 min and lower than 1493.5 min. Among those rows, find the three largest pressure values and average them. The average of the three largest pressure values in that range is 50.8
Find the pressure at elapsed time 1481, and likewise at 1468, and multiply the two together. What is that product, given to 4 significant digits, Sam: 1450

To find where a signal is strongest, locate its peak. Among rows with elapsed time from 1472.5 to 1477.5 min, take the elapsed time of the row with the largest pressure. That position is 1475 min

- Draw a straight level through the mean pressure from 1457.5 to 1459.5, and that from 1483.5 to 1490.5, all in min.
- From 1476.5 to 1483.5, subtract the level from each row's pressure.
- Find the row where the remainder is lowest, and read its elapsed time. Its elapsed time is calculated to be 1481 min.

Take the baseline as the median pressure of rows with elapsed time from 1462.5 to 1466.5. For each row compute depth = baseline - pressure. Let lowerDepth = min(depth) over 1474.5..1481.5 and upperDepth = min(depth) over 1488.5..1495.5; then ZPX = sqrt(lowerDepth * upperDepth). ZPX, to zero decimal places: 8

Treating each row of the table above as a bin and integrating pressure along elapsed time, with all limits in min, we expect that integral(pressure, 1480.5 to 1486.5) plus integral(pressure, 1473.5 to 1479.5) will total 481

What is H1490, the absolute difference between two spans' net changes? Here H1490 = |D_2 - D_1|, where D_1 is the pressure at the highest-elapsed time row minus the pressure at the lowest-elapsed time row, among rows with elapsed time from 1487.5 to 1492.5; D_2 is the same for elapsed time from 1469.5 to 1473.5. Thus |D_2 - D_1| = 6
